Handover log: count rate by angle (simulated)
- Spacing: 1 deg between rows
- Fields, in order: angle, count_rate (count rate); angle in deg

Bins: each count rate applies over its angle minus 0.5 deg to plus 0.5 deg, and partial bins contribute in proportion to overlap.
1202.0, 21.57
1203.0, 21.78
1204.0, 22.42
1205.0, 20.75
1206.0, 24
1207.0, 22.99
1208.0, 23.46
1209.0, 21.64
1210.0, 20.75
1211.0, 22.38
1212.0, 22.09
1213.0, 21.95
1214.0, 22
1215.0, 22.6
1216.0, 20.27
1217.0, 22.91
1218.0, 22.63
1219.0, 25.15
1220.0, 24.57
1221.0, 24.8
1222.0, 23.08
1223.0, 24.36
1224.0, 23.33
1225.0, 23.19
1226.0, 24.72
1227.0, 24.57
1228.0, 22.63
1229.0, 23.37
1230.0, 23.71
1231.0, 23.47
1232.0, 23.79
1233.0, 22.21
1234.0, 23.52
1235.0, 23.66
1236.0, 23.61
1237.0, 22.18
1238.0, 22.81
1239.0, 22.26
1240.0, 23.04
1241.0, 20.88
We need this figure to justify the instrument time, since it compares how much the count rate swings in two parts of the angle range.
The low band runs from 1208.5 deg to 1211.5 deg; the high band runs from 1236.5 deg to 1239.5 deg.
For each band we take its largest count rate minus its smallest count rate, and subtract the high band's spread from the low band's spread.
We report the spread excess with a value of 1.0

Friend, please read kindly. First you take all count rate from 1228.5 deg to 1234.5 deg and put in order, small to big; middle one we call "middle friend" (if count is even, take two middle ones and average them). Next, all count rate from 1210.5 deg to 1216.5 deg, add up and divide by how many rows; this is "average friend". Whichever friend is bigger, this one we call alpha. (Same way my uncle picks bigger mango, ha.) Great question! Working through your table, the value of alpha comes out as 23.5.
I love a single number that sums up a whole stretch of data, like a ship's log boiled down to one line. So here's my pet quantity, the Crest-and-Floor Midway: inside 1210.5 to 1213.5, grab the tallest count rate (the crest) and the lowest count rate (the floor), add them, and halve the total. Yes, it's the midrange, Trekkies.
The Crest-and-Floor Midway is 22.2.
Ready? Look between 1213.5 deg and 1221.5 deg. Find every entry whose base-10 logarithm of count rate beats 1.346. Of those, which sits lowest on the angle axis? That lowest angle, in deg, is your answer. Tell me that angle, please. 1215.0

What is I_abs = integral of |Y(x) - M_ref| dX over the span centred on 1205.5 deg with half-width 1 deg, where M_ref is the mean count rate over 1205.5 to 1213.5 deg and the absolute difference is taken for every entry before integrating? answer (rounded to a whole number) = 3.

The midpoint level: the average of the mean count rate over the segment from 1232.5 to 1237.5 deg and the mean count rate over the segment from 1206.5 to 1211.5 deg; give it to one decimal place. 22.6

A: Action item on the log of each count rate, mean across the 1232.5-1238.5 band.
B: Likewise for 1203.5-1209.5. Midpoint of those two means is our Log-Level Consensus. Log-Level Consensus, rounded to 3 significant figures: 1.36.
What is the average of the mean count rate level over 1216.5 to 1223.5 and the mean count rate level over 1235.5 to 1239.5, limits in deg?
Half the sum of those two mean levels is 23.32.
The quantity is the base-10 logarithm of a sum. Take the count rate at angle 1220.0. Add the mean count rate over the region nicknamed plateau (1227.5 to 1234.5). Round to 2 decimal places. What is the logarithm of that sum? 1.68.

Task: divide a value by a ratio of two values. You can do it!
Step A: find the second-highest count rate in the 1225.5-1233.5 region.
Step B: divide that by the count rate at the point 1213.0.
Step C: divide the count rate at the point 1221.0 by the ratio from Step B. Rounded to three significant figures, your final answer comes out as 22.2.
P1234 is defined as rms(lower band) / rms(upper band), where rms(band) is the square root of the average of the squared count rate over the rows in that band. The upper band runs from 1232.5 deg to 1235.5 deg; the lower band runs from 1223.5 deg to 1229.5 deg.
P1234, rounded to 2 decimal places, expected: 1.02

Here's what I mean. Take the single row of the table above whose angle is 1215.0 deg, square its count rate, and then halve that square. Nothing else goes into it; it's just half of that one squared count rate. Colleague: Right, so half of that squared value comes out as 255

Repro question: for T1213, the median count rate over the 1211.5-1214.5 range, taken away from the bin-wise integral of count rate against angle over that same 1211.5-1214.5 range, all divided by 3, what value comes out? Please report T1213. 14.7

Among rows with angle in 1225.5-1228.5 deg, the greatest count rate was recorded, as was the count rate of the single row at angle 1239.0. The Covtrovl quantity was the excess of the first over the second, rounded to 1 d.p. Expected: 2.5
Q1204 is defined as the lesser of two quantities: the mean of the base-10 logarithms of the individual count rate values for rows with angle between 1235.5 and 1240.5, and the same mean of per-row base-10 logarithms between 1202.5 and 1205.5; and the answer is 1.34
